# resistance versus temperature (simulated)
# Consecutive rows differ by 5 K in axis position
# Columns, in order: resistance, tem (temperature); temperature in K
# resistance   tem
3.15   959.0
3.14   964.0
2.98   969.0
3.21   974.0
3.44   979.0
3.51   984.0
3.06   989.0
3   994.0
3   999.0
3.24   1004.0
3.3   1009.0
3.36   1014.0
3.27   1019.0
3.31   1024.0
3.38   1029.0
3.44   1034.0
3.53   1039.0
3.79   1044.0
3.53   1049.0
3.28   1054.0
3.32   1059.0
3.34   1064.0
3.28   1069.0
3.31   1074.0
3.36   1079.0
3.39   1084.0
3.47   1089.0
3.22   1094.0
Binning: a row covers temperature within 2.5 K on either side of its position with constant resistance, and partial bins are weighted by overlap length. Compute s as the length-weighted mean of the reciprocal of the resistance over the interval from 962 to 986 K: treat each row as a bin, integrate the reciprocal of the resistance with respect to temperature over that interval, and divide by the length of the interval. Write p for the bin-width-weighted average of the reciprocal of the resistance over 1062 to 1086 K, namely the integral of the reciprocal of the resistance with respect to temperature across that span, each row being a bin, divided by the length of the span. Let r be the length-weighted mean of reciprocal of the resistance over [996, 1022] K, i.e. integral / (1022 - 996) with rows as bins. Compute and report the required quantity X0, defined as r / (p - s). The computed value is -36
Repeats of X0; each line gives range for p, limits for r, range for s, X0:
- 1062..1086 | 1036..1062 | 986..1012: -14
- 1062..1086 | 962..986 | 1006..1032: -331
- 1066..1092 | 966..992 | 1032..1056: 24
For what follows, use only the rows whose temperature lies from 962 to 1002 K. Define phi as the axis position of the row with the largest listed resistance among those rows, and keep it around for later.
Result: 984.0 K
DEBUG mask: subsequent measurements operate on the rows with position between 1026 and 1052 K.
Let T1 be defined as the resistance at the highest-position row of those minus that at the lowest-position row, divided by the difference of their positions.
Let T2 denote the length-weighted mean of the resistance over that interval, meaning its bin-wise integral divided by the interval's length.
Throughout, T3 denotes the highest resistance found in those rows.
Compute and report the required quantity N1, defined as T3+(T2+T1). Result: 7.3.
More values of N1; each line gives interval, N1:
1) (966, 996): 6.7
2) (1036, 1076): 7.2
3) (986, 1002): 6.1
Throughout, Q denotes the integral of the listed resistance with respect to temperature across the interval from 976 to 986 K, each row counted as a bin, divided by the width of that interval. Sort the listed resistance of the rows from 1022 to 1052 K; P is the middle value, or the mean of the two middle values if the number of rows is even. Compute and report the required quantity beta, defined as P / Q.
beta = 1.01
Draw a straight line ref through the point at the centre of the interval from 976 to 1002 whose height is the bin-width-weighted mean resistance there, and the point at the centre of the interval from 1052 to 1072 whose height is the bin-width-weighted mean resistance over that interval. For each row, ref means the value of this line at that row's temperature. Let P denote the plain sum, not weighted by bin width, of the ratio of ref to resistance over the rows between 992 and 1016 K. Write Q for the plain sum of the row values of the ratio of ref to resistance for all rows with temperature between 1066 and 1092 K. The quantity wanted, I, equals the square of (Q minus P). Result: 0.02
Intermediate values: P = 5.08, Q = 4.95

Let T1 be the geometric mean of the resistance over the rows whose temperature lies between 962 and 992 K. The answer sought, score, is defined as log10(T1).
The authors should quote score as 0.508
